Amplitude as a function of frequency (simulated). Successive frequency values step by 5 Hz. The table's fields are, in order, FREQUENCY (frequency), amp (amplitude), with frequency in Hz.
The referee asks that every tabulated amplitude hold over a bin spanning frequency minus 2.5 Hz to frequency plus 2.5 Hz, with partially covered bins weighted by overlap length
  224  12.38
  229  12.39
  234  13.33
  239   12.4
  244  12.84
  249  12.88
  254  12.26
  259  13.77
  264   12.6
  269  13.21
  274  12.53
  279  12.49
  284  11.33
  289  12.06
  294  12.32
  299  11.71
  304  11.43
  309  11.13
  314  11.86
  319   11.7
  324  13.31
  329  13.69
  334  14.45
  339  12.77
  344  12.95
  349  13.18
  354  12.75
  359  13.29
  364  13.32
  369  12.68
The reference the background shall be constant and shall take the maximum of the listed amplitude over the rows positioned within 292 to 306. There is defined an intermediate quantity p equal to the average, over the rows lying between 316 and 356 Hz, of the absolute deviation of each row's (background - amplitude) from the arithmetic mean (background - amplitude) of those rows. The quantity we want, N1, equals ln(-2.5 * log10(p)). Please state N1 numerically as -0.5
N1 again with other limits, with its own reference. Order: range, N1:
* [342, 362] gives 0.6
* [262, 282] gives 0.4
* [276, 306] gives 0.0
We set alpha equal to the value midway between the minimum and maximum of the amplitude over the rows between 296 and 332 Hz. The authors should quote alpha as 12.4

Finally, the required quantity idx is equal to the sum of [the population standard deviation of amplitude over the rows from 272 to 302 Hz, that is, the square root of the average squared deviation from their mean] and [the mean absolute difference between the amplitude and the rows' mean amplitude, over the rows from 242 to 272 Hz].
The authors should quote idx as 0.81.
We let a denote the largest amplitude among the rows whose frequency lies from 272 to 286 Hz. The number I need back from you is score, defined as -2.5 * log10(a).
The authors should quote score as -2.74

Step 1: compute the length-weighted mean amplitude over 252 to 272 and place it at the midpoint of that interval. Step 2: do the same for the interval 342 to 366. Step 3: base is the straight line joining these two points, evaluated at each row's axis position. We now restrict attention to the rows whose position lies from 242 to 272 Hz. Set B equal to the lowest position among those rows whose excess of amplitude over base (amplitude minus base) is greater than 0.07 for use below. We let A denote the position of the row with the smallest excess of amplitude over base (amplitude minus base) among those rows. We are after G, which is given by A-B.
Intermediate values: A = 254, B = 259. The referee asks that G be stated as -5 Hz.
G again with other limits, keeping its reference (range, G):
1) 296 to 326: -15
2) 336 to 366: 5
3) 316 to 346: -5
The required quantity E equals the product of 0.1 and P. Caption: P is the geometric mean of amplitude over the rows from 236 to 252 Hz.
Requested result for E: 1.27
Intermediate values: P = 12.7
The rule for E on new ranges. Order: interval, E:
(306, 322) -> 1.16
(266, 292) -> 1.23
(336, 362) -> 1.30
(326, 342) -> 1.36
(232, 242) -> 1.29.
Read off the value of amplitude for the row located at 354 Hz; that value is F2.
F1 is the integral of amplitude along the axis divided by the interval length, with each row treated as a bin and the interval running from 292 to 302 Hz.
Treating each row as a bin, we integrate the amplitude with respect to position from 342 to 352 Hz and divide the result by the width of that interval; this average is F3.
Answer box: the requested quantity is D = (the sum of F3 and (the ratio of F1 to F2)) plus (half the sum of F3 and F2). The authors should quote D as 26.9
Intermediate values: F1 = 12.0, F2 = 12.75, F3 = 13.1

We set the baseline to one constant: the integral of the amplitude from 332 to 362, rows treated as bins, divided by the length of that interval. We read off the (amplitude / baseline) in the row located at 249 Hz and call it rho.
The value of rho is 0.975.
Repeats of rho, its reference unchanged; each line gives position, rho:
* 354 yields 0.965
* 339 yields 0.966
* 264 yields 0.954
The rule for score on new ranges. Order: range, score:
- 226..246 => -2.81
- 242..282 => -2.85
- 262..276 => -2.80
